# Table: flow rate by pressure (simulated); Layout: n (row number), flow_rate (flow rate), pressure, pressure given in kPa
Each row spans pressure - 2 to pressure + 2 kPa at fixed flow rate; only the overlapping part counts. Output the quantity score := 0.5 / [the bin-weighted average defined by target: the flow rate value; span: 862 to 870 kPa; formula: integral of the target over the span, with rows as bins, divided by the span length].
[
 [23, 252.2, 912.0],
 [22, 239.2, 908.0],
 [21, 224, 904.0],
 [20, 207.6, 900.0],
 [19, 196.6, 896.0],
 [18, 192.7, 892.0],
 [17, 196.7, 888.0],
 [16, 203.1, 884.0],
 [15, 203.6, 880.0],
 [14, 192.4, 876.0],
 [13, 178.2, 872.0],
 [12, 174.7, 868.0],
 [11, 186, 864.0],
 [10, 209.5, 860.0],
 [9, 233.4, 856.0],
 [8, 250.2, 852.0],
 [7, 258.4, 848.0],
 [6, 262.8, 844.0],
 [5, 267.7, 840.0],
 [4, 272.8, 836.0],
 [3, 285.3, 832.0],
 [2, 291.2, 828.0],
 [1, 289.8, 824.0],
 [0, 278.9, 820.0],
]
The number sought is 0.0028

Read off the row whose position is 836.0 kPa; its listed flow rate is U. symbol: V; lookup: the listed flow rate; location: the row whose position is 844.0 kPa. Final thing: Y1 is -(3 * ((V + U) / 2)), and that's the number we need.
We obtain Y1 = -803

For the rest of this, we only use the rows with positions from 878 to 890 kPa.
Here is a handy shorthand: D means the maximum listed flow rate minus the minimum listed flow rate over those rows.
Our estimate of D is 7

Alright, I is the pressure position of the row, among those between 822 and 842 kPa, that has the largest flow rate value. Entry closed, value 828.0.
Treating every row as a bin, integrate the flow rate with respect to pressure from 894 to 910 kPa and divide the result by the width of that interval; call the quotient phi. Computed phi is 217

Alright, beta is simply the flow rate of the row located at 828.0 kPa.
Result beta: 291.2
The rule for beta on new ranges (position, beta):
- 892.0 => 192.7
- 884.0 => 203.1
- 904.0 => 224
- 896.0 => 196.6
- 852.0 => 250.2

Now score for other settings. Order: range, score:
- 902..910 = 0.0022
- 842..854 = 0.0019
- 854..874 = 0.0025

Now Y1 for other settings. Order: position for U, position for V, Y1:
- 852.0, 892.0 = -664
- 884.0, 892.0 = -594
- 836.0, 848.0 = -797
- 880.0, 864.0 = -584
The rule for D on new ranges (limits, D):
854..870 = 59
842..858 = 29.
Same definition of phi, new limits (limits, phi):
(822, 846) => 278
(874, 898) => 198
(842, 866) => 233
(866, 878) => 182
